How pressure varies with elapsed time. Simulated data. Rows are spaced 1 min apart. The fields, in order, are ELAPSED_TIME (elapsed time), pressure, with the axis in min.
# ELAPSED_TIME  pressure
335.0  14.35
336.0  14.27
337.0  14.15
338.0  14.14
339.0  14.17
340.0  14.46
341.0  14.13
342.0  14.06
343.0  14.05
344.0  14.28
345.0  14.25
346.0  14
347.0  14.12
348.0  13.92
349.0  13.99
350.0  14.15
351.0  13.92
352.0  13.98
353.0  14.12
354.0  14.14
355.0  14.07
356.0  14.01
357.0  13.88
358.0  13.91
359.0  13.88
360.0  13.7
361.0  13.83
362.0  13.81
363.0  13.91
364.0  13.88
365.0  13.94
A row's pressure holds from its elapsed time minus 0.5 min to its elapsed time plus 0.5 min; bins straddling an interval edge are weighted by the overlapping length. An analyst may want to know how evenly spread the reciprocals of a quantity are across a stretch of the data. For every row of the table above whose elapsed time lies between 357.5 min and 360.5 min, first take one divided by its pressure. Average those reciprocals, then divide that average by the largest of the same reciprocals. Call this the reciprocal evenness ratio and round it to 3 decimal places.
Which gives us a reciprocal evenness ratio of 0.991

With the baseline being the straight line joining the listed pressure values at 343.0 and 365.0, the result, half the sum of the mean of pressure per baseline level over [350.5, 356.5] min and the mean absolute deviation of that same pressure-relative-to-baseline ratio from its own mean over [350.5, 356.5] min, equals 0.504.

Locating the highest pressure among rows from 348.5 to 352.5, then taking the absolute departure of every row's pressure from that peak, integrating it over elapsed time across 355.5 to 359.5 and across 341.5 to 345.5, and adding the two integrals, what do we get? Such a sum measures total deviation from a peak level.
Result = 1.3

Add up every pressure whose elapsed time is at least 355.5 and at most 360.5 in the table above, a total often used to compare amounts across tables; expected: 69.4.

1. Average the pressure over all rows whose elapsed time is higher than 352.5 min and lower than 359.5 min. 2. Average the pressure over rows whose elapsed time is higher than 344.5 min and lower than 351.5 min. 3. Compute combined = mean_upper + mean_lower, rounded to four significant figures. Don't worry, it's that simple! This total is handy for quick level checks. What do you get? 28.05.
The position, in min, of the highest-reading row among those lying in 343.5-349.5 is 344.0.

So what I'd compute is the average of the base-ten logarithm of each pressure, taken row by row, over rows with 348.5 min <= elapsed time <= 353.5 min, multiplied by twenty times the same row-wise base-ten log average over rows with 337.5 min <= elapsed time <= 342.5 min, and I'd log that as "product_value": 26.4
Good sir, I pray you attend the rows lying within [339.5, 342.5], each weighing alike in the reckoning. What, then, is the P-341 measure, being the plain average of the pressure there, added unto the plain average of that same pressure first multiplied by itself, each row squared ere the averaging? 216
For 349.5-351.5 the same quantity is 211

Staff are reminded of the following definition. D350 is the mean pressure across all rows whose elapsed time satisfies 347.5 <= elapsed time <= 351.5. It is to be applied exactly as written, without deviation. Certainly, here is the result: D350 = 14.0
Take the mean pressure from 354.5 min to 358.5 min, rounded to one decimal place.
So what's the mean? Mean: 14.0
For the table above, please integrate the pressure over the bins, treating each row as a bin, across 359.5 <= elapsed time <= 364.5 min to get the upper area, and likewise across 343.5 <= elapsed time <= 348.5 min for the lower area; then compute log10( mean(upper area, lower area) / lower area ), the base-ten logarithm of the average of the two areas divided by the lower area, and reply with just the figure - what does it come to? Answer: -0.004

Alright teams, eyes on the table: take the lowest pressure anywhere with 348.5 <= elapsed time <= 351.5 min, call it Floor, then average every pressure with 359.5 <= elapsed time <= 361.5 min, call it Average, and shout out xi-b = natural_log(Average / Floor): -0.011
